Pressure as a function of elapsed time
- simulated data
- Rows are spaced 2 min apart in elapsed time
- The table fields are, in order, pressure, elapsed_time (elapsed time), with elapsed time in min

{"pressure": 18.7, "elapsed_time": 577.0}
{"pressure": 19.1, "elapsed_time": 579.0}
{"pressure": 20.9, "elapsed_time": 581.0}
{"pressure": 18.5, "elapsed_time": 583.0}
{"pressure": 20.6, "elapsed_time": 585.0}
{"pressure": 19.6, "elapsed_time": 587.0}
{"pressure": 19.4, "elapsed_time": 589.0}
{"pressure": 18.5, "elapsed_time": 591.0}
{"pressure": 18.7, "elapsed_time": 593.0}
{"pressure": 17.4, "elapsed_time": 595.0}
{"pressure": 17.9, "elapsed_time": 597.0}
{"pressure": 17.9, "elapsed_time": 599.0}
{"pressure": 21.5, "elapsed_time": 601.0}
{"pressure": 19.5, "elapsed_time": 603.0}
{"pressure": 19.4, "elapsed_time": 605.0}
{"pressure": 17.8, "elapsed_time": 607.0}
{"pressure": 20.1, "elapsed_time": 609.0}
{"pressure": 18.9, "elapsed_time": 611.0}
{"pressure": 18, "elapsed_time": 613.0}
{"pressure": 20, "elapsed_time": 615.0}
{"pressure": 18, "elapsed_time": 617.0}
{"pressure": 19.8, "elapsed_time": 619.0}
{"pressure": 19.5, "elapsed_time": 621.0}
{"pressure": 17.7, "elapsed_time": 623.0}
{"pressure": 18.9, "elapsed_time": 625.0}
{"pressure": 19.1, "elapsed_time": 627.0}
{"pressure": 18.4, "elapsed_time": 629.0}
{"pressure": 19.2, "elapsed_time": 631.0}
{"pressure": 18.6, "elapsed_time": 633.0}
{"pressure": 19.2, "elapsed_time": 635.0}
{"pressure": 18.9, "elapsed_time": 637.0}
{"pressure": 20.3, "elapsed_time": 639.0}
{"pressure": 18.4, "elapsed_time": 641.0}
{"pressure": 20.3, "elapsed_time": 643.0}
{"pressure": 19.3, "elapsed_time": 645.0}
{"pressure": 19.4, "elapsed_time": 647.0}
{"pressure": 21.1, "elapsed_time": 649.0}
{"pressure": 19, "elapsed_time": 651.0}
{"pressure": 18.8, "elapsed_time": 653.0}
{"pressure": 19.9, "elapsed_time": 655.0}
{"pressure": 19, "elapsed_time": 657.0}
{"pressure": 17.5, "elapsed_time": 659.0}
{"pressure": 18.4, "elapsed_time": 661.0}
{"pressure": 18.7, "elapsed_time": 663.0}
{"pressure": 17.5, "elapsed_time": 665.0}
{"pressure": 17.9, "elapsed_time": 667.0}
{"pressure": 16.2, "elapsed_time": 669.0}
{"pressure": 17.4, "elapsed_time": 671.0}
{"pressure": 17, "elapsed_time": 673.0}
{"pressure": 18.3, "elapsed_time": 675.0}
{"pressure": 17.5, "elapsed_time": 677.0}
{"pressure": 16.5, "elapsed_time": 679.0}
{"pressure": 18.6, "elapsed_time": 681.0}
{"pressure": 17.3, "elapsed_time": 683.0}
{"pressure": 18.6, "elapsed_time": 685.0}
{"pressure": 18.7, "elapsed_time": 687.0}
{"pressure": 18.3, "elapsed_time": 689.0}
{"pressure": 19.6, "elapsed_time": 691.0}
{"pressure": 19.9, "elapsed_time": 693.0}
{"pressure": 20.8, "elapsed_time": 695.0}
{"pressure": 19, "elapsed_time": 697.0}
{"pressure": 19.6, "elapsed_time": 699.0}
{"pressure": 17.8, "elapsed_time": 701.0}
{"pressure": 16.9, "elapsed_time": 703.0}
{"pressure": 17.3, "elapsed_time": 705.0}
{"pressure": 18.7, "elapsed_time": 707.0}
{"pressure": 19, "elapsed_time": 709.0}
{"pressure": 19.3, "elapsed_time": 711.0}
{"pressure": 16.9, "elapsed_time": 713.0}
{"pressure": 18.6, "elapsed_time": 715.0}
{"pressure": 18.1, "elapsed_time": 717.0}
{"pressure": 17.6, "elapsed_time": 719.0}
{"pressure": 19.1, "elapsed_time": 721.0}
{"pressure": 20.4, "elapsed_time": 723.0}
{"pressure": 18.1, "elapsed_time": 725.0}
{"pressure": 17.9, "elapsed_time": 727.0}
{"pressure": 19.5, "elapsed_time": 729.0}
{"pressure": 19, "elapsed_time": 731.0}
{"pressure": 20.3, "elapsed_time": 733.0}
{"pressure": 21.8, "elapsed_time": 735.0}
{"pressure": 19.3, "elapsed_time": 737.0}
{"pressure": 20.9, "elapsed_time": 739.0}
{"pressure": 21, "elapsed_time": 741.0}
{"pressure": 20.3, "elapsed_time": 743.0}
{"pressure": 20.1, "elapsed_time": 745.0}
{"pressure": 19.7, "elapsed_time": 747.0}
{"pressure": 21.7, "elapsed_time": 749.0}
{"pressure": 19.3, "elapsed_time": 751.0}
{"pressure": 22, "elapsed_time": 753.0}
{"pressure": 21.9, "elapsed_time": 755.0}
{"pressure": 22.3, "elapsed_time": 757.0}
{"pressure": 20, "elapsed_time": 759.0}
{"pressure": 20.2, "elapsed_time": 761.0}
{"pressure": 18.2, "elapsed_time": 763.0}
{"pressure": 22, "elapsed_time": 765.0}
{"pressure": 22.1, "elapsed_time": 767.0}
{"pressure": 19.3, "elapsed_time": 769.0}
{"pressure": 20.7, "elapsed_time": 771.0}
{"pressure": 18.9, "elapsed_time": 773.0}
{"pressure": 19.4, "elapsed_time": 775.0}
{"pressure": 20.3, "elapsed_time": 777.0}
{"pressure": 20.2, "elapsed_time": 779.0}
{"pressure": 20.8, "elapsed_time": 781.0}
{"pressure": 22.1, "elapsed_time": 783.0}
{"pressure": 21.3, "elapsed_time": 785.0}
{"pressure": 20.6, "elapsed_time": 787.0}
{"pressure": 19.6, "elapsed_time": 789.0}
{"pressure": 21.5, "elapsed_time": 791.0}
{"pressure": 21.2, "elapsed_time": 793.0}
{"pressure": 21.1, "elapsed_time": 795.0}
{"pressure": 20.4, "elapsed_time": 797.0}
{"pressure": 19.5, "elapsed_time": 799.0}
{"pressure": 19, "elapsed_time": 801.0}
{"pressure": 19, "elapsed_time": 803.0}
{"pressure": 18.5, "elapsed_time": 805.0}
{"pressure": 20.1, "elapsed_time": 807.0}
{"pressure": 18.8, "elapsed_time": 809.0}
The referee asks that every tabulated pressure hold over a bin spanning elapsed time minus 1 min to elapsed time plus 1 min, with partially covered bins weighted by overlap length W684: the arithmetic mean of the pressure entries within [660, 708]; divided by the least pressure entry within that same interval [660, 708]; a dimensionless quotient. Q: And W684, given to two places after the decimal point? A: 1.12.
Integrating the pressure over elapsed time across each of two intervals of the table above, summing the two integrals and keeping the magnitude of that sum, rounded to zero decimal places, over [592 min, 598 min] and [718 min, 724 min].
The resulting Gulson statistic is 222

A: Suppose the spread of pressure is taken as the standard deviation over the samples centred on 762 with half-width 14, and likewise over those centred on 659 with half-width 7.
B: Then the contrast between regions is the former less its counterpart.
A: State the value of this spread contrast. 0.6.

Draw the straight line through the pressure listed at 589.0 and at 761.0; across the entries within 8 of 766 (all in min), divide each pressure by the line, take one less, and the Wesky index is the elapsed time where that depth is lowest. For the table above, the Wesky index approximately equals 763.0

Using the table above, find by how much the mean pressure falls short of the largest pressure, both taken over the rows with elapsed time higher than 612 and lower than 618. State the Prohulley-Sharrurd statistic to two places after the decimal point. 1.33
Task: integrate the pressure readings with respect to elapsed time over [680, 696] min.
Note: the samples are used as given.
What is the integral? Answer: 304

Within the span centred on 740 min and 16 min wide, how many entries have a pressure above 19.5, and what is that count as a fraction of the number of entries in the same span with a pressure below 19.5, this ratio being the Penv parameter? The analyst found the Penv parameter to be 7.0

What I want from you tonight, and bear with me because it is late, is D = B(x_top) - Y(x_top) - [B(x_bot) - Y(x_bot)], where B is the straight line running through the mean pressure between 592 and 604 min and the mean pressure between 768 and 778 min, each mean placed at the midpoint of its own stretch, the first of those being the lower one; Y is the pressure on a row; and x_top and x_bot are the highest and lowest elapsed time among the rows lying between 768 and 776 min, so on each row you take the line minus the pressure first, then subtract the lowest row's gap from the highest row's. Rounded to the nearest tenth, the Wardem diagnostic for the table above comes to -0.1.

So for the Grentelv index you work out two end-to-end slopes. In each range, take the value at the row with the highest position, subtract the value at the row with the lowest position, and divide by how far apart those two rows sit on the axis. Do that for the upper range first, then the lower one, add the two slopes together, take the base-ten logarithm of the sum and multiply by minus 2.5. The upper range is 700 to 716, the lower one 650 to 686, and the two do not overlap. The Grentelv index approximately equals 3.4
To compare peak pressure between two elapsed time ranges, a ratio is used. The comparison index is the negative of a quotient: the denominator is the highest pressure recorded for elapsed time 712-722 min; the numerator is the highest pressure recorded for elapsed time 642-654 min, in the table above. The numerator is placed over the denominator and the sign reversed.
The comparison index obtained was -1.10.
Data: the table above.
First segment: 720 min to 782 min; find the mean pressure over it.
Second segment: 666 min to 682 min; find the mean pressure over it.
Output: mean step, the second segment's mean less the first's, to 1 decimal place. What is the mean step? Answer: -2.8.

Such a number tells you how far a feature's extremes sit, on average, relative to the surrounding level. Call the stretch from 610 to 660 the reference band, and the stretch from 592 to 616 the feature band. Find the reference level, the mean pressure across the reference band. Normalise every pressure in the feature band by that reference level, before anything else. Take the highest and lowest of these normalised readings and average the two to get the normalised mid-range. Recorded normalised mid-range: 1.02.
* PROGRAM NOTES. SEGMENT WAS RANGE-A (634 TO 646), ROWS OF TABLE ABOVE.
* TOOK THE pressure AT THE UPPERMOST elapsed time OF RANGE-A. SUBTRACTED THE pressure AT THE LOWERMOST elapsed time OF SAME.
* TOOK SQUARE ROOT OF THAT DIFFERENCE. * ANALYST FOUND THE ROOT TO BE 0.32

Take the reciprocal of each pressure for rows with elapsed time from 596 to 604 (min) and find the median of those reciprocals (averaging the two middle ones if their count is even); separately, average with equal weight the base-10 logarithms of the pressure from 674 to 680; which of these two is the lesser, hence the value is 0.0536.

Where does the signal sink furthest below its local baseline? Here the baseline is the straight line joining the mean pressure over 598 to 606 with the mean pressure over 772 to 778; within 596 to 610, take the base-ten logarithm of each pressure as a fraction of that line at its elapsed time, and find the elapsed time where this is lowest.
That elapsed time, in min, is 607.0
